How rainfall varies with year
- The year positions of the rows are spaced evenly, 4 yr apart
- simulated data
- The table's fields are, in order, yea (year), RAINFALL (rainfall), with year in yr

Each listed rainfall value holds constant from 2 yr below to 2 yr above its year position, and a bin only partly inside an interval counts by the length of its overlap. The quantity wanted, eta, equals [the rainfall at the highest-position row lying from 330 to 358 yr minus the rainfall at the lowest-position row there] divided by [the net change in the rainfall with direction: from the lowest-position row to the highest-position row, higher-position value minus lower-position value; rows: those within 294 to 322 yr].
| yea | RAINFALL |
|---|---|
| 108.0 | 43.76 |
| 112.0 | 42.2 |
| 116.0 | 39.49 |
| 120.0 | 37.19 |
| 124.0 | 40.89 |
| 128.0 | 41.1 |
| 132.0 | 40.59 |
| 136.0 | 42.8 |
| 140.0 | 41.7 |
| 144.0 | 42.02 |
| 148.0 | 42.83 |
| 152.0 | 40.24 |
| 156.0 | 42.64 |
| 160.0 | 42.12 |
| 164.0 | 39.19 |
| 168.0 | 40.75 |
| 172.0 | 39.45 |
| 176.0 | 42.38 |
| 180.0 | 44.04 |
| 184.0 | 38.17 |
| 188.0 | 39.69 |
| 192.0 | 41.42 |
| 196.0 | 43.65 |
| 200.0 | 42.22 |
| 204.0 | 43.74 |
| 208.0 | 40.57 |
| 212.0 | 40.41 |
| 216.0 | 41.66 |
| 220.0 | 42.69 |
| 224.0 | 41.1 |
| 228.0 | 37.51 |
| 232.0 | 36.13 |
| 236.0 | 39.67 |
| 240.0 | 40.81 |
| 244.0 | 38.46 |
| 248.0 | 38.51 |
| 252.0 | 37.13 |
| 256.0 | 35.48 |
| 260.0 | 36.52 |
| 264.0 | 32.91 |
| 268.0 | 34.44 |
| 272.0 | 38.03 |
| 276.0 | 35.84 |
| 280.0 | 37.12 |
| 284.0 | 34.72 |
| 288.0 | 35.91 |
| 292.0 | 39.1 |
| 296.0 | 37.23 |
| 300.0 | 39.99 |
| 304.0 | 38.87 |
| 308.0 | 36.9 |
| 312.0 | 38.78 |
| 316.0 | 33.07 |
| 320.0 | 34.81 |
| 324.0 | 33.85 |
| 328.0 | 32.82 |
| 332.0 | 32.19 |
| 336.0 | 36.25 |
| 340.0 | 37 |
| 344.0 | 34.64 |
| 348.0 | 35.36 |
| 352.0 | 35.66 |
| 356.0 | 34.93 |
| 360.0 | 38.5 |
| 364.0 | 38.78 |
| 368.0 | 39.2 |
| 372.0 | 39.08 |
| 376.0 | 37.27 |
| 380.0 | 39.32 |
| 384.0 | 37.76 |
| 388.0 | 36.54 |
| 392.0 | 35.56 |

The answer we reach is -1.1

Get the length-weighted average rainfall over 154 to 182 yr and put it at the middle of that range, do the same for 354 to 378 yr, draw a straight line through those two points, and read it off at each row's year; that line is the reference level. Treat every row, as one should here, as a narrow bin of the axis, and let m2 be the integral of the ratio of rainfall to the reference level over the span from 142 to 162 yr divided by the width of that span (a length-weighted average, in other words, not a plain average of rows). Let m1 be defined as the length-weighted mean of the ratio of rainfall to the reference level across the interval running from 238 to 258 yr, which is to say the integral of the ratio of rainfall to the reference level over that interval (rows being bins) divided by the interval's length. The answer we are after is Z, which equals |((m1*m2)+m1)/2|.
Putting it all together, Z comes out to 0.95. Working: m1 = 0.95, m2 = 1.00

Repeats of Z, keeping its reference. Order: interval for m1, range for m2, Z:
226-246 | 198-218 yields 0.97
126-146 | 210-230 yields 0.99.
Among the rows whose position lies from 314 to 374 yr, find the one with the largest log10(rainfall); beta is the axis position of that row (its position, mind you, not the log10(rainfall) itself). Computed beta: 368.0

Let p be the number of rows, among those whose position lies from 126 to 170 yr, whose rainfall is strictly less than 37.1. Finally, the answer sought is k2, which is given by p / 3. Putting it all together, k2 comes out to 0.0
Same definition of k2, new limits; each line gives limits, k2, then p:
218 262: 1.0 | 3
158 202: 0.0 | 0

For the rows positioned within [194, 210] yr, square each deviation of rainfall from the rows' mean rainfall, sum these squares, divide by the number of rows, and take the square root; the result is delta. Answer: 1.29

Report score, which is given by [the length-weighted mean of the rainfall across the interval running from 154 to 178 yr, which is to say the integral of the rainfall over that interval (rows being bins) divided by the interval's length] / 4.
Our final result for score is 10.3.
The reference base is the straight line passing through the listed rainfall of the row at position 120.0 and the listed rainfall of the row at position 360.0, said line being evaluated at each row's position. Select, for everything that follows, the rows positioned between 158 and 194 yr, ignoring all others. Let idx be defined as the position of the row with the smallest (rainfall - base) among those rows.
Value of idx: 184.0 yr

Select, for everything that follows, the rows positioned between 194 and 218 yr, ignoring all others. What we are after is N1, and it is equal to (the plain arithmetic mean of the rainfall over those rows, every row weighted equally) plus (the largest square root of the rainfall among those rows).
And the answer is 49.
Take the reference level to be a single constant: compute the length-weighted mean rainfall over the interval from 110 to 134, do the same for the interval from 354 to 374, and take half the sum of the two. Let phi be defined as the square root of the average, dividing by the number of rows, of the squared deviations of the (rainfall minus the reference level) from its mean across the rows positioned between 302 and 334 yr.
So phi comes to 2.5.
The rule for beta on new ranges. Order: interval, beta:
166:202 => 180.0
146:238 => 180.0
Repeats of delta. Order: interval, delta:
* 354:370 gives 1.71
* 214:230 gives 1.95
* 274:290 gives 0.85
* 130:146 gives 0.79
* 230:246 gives 1.73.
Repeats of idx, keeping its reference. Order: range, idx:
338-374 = 344.0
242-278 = 264.0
